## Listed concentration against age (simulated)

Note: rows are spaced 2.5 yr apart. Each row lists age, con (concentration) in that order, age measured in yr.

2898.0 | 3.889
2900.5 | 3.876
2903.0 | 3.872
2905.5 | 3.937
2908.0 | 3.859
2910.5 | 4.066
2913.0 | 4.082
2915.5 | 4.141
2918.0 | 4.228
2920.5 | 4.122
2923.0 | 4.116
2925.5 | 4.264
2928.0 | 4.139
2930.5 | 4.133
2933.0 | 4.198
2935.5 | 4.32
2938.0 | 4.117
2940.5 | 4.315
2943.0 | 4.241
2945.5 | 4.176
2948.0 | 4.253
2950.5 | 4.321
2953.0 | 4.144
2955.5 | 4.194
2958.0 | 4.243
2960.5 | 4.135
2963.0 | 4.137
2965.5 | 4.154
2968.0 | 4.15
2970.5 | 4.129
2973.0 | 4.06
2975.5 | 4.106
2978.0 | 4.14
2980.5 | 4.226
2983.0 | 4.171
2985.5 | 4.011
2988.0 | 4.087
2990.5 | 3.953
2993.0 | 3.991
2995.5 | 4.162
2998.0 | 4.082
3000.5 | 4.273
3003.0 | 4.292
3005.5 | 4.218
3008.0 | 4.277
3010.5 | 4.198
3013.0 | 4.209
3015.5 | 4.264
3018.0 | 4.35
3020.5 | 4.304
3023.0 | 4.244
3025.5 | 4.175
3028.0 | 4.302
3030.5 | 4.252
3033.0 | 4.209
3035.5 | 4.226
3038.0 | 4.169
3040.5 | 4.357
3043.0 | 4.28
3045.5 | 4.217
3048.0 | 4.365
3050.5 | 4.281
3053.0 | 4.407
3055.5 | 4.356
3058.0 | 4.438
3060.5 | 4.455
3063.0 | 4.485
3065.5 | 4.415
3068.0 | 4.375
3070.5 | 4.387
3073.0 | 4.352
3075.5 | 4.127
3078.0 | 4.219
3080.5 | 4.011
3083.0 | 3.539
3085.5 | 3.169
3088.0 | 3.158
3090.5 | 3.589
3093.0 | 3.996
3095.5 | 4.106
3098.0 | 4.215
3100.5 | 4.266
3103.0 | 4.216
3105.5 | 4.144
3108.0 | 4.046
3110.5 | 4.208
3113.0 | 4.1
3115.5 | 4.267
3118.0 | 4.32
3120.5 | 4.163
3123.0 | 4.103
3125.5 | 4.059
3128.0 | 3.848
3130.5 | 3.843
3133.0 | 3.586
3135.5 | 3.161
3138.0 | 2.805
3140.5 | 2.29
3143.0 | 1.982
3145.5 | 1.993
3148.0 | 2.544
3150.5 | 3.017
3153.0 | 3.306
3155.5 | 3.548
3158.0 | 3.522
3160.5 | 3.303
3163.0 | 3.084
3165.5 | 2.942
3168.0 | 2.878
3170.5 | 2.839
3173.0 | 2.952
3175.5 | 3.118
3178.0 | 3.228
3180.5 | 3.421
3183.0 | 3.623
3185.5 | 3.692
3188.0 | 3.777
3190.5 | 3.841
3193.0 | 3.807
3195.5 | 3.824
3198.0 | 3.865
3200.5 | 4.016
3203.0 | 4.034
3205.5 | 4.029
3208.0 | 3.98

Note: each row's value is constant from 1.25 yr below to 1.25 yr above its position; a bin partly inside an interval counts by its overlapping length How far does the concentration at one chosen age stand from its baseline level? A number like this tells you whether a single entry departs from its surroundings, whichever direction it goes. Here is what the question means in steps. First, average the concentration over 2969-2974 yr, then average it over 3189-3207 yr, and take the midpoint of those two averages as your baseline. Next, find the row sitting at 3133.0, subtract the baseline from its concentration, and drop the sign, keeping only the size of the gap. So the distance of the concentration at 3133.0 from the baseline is 0.42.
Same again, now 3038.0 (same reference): 0.16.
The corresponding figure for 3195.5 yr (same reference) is 0.18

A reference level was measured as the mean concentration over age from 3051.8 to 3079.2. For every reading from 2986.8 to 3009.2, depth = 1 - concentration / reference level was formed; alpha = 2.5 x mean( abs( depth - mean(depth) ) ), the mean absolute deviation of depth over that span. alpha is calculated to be 0.061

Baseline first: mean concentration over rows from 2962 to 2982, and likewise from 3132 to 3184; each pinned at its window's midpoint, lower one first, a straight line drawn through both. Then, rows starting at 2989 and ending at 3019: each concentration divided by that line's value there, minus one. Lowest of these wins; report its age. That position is 2990.5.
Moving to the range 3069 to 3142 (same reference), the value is 3140.5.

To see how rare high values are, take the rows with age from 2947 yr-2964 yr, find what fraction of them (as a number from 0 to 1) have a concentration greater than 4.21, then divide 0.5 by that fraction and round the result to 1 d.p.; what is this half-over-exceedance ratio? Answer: 1.2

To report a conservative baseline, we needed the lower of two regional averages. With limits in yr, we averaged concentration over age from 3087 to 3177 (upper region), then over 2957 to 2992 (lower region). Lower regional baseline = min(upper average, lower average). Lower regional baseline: 3.5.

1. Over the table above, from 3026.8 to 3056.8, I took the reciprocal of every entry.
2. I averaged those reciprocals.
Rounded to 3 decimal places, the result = 0.233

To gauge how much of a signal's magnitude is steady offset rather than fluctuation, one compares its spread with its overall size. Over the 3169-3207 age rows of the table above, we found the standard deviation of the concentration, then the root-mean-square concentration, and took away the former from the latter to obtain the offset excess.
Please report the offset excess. 3.2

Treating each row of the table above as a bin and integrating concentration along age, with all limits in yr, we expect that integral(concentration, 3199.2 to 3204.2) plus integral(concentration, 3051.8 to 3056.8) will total 42.03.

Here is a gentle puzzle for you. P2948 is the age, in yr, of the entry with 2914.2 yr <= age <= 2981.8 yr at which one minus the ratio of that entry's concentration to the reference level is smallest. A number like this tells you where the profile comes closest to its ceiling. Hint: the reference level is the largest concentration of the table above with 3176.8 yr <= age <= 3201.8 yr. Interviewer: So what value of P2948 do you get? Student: 2950.5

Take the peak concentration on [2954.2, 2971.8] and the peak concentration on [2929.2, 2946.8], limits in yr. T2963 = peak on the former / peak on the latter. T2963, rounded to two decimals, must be 0.98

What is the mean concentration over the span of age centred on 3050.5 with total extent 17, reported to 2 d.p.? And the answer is 4.33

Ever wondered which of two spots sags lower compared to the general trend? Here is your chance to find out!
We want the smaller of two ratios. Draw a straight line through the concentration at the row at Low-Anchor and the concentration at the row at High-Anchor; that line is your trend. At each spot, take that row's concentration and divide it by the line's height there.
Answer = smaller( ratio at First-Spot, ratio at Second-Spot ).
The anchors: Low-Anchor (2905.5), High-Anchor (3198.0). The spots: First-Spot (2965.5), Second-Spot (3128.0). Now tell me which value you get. 0.99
